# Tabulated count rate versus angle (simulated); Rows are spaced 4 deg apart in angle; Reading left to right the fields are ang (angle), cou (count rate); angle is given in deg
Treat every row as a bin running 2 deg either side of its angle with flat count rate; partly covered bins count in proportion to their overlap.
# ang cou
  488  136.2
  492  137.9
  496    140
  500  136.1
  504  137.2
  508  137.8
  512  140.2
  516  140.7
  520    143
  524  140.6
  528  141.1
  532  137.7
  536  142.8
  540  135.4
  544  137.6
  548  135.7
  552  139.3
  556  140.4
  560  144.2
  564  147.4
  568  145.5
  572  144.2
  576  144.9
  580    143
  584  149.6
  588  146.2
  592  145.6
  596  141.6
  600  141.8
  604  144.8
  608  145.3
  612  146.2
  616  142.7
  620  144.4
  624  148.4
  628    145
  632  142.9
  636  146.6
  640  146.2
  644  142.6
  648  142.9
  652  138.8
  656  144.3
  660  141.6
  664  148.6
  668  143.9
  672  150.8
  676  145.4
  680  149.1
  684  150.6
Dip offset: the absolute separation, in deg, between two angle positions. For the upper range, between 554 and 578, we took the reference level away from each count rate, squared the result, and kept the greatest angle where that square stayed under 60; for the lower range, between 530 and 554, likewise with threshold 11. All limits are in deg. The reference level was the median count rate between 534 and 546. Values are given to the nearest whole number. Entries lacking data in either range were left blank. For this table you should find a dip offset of 24 deg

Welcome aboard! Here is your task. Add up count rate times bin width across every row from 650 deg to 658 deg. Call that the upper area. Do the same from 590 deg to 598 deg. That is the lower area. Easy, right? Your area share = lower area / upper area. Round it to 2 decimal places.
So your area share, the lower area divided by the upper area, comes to 1.01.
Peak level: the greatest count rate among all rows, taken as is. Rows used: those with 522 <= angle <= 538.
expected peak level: 142.8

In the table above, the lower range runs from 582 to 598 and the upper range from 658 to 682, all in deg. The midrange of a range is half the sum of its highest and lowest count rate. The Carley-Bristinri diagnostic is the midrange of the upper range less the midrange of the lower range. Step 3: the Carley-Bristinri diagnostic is 0.6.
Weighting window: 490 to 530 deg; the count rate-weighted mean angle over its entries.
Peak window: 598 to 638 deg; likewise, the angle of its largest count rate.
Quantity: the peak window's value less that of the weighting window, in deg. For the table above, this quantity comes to 113.9 deg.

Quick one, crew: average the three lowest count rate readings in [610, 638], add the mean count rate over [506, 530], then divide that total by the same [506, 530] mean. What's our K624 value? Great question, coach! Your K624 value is 2.02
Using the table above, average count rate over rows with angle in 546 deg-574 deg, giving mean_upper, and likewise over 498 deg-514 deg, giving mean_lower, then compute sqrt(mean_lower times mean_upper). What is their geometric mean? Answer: 140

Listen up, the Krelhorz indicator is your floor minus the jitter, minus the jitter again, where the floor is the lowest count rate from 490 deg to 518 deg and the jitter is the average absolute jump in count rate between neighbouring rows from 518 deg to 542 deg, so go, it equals 129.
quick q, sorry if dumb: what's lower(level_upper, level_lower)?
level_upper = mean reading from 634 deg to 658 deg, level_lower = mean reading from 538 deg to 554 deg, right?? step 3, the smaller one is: 137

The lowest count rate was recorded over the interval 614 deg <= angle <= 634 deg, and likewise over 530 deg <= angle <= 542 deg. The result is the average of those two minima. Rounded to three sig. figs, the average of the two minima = 139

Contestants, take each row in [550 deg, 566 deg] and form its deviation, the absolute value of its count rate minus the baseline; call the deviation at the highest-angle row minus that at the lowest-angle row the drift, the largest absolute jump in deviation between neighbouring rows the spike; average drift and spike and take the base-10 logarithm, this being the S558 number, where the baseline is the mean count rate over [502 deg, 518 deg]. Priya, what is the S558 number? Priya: 0.77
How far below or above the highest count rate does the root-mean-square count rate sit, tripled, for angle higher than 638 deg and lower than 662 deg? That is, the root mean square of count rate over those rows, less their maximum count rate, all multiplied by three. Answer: -10.3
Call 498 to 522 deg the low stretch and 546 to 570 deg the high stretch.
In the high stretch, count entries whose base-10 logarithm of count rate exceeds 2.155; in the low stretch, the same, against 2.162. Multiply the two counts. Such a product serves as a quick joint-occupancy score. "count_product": 0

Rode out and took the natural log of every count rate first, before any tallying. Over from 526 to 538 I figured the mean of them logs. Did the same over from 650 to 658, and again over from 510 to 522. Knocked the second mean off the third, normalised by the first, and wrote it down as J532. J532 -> 0.000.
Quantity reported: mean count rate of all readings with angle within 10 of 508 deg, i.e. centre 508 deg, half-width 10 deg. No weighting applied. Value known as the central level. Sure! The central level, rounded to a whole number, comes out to 138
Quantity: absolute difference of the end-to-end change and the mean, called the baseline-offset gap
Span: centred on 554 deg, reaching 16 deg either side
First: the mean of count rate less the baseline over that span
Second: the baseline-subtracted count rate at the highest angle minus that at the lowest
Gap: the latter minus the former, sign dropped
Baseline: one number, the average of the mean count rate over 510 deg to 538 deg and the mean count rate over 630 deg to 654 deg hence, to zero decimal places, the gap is 12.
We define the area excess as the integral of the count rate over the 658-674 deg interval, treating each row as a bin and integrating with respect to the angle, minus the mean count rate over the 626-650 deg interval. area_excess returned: 2195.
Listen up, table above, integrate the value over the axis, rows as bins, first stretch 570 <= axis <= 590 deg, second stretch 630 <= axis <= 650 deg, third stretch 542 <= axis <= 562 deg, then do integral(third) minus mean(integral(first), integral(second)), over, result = -109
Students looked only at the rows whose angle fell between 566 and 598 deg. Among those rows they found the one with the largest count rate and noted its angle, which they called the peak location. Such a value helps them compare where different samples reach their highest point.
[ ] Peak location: 584 deg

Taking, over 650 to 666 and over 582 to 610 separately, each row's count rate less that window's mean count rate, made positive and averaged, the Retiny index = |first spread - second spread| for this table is 1.2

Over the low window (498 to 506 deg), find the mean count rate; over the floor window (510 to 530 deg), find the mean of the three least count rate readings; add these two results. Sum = 277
